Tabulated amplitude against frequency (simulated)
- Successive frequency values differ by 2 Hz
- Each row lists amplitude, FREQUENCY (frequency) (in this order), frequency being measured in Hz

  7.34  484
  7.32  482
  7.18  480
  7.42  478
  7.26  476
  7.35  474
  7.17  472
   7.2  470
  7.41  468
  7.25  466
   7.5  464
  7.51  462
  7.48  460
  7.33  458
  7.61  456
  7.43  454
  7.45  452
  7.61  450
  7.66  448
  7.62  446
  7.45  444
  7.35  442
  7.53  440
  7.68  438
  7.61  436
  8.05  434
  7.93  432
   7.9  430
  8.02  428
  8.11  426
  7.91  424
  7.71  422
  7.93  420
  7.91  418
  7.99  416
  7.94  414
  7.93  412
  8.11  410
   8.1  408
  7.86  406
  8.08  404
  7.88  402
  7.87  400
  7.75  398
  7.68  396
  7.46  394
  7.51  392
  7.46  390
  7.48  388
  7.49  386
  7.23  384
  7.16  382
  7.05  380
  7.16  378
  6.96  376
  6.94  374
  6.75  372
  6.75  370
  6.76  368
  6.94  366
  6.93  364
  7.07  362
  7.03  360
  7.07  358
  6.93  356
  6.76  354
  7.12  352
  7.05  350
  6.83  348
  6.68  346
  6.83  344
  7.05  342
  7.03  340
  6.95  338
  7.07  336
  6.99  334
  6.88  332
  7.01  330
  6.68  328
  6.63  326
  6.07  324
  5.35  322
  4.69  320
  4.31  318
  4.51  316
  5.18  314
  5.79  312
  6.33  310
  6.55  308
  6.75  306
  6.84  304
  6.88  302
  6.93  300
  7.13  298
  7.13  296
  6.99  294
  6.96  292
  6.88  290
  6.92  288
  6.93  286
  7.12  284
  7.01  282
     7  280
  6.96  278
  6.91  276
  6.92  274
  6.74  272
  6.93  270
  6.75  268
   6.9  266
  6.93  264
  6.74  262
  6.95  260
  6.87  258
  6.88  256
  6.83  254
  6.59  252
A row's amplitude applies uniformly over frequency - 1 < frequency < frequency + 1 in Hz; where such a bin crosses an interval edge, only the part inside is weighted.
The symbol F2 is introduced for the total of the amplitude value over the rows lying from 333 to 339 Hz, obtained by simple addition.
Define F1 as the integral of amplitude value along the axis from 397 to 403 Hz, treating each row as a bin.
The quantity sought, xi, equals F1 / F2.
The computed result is 2.2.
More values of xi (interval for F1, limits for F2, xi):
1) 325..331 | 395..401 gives 1.7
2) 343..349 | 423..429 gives 1.7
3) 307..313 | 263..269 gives 1.8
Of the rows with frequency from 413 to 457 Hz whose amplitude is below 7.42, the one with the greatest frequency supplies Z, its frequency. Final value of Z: 442 Hz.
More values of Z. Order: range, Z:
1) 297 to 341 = 340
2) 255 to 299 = 298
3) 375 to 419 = 384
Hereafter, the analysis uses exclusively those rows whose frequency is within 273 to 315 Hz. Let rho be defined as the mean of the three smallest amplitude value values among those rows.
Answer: 5.8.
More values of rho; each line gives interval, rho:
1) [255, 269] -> 6.8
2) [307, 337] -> 4.5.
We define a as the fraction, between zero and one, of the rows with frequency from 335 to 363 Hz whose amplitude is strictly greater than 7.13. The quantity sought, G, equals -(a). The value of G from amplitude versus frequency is 0.0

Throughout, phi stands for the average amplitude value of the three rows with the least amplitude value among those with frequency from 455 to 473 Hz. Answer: 7.2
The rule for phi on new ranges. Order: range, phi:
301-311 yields 6.5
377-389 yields 7.1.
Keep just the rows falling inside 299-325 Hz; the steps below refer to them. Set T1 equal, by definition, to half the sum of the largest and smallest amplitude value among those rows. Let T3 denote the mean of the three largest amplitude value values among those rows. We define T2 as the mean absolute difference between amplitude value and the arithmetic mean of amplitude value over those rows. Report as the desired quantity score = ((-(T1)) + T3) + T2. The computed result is 2.08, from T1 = 5.6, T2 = 0.82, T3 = 6.88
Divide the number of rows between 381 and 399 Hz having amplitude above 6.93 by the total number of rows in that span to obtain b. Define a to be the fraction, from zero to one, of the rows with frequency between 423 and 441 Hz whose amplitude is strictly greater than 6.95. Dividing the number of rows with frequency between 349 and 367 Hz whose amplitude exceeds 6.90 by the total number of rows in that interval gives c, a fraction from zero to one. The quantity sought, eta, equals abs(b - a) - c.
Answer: -0.89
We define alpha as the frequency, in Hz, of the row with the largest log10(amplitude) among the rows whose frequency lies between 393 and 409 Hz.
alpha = 408 Hz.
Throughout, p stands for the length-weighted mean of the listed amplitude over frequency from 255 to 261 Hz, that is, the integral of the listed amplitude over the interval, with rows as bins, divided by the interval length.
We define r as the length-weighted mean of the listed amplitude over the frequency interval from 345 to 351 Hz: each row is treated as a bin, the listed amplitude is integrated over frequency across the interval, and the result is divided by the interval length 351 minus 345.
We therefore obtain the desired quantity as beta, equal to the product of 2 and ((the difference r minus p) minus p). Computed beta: -14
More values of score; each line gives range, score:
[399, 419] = 0.19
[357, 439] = 1.07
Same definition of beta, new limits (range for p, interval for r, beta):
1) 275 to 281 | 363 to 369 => -14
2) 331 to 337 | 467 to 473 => -13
